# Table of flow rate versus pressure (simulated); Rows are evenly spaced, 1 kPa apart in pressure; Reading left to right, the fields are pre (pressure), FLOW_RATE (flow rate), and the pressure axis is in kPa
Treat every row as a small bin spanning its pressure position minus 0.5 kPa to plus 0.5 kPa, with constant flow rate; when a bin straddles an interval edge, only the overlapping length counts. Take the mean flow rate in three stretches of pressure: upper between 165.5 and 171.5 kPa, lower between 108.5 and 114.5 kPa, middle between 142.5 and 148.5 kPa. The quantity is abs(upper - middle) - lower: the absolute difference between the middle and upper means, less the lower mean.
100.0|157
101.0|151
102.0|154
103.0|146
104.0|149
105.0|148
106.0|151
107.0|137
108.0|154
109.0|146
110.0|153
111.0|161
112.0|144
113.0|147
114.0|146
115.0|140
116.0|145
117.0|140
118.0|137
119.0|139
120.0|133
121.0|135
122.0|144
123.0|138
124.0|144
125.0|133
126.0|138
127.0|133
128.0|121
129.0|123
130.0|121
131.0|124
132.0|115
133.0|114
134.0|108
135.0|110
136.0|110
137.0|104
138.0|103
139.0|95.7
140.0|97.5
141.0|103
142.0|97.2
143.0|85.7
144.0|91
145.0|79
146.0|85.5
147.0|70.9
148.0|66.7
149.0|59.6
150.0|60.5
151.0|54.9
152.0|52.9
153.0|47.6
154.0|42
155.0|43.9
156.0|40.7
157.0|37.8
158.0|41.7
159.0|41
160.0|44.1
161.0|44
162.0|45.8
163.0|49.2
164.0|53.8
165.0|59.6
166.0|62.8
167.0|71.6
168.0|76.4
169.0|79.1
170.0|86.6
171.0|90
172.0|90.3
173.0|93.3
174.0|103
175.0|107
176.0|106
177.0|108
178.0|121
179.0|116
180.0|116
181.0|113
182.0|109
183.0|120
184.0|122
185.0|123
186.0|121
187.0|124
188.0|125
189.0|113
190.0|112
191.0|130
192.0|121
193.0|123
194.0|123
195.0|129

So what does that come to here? -147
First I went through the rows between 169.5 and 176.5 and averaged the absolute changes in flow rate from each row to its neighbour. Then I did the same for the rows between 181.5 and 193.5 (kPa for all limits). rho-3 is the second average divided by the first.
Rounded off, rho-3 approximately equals 1.58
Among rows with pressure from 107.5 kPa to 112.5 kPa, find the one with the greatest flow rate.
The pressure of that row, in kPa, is 111.0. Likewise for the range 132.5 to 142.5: 133.0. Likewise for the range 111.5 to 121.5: 113.0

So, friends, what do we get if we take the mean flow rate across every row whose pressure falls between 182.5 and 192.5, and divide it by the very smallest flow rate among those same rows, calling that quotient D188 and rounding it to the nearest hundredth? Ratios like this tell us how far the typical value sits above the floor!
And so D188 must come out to 1.08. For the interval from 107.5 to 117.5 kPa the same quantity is 1.05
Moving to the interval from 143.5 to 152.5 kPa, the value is 1.30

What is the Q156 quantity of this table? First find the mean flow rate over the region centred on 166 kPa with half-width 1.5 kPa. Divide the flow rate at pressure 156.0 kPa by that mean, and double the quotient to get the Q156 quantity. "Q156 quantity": 1.3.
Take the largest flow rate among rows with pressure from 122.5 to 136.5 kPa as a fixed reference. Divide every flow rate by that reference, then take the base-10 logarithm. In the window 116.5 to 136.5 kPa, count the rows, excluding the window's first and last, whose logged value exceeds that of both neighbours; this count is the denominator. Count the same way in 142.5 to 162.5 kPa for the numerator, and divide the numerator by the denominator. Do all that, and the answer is 1.00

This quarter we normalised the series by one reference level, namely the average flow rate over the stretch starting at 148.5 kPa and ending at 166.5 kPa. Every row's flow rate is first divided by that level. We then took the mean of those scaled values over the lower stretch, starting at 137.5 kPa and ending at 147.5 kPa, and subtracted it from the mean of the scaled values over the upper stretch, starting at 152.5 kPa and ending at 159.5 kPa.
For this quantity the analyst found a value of -1.0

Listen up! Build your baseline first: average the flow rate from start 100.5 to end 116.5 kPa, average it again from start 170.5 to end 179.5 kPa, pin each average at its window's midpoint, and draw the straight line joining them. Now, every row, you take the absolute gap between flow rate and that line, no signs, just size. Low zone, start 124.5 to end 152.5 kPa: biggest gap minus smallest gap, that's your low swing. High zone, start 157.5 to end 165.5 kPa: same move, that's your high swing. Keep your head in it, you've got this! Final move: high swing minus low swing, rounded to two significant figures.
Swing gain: -42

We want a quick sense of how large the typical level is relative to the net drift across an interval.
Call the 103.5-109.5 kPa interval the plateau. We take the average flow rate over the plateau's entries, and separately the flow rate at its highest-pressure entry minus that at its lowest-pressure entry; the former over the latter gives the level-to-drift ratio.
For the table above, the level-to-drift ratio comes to -49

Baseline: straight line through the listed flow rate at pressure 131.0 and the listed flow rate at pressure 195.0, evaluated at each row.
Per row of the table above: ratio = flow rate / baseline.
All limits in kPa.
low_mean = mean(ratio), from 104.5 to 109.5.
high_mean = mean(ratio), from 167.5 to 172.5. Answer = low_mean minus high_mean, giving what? 0.5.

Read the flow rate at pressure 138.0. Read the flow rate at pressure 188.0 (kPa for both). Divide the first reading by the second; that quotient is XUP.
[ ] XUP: 0.82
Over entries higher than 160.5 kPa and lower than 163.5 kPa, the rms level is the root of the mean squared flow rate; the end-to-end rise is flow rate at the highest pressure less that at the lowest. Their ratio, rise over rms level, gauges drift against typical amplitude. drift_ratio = 0.11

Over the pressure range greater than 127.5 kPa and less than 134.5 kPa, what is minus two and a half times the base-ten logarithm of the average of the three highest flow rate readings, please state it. -5.22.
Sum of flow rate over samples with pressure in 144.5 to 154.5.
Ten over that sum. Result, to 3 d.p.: 0.016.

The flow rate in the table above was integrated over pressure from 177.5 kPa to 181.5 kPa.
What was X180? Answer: 466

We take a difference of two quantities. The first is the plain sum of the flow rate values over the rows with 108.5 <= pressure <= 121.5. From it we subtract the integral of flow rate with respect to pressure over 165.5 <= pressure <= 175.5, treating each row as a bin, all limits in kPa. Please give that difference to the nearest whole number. 1006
